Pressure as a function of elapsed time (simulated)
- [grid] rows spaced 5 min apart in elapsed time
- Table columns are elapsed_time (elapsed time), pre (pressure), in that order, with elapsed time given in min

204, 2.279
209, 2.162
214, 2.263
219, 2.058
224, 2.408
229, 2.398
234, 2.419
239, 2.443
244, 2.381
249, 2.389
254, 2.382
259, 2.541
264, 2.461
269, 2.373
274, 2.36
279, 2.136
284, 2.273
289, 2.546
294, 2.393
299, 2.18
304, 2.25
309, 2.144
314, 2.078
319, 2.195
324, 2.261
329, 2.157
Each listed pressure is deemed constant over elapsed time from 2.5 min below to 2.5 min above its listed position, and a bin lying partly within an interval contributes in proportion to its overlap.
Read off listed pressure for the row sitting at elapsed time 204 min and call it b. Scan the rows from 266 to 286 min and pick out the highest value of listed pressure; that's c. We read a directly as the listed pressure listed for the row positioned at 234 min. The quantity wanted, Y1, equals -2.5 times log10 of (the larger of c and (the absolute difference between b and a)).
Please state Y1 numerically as -0.94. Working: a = 2.419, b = 2.279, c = 2.373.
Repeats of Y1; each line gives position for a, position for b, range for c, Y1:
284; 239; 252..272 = -1.01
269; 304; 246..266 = -1.01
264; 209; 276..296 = -1.01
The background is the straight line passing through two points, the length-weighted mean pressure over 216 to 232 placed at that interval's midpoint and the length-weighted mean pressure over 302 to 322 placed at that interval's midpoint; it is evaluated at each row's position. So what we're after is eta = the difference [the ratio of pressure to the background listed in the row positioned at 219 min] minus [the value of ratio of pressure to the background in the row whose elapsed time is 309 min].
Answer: -0.09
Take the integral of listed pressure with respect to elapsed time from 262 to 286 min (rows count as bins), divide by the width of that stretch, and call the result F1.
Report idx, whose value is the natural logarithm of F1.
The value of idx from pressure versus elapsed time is 0.84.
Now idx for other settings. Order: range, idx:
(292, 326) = 0.79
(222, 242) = 0.88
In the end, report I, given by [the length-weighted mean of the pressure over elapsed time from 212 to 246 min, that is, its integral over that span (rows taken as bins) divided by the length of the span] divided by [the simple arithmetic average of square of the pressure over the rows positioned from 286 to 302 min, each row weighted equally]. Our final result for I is 0.414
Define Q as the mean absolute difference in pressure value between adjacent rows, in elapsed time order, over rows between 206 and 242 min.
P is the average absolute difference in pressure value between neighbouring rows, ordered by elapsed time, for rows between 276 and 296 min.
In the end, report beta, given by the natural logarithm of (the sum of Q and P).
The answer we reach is -1.2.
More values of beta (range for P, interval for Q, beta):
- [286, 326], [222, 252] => -2.0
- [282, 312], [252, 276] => -1.4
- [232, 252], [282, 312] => -1.6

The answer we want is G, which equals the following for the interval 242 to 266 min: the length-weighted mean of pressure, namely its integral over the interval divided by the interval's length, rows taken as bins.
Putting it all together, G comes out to 2.43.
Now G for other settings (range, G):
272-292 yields 2.33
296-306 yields 2.22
